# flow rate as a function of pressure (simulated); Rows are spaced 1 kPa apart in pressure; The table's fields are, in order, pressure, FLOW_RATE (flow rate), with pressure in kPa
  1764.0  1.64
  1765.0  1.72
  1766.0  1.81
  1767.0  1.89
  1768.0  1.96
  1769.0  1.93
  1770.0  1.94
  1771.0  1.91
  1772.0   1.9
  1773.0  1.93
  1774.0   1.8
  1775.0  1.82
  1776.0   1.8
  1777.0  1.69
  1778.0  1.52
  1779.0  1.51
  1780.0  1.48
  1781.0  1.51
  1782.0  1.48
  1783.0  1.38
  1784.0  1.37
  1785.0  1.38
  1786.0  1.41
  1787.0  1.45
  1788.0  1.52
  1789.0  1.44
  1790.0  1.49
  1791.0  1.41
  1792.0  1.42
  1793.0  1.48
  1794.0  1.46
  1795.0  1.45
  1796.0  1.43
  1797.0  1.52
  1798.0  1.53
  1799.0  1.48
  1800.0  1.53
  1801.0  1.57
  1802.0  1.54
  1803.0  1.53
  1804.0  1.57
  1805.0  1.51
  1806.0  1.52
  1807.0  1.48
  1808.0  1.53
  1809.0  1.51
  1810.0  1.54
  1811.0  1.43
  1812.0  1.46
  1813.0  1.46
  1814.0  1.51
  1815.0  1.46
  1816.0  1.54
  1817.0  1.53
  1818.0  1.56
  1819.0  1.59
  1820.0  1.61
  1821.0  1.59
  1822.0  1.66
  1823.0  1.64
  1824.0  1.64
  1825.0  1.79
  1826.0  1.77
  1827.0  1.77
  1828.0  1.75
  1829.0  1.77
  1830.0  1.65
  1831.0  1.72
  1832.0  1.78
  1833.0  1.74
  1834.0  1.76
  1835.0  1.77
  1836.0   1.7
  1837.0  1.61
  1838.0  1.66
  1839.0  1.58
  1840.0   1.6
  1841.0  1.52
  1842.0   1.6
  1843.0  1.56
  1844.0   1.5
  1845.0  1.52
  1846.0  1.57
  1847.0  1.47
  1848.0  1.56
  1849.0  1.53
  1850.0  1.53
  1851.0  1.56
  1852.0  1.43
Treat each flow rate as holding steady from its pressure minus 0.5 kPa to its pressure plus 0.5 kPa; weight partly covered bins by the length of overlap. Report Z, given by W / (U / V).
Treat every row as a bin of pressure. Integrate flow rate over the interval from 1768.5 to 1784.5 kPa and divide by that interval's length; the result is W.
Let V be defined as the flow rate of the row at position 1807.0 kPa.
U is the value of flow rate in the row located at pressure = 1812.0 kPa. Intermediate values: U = 1.46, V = 1.48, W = 1.69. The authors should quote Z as 1.7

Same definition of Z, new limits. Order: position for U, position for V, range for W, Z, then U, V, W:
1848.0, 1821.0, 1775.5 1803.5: 1.5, 1.56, 1.59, 1.49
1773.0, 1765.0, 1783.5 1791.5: 1.3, 1.93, 1.72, 1.43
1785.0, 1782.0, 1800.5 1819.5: 1.6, 1.38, 1.48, 1.52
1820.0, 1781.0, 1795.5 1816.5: 1.4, 1.61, 1.51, 1.51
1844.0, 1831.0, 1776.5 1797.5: 1.7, 1.5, 1.72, 1.47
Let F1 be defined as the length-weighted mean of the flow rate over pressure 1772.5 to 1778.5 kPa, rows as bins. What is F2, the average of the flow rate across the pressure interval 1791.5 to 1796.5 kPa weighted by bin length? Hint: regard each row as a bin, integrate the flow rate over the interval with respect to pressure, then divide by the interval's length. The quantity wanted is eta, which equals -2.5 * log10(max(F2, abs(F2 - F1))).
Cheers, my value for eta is -0.40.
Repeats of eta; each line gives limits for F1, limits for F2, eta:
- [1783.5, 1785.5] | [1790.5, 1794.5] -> -0.40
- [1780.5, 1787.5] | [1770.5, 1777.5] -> -0.66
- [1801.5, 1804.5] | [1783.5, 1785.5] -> -0.35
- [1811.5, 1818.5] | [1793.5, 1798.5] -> -0.42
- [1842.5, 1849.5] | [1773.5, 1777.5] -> -0.62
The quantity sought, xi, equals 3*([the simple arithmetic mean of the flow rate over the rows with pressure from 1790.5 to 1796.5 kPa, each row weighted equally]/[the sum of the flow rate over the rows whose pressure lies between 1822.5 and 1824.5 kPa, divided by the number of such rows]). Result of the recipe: 2.6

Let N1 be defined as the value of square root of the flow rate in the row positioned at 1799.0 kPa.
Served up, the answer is 1.22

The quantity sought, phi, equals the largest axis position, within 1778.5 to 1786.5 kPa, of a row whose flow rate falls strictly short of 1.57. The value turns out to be 1786.0 kPa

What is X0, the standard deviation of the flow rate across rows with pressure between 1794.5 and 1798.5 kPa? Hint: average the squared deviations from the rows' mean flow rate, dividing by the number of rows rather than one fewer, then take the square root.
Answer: 0.043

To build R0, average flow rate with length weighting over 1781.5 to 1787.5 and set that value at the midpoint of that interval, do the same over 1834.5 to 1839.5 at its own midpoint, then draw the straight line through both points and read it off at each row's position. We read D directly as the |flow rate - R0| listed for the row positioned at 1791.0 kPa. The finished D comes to 0.033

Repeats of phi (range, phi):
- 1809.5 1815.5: 1815.0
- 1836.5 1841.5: 1841.0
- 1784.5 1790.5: 1790.0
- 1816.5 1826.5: 1818.0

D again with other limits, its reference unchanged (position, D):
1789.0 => 0.007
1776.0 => 0.429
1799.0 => 0.001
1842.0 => 0.088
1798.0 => 0.053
